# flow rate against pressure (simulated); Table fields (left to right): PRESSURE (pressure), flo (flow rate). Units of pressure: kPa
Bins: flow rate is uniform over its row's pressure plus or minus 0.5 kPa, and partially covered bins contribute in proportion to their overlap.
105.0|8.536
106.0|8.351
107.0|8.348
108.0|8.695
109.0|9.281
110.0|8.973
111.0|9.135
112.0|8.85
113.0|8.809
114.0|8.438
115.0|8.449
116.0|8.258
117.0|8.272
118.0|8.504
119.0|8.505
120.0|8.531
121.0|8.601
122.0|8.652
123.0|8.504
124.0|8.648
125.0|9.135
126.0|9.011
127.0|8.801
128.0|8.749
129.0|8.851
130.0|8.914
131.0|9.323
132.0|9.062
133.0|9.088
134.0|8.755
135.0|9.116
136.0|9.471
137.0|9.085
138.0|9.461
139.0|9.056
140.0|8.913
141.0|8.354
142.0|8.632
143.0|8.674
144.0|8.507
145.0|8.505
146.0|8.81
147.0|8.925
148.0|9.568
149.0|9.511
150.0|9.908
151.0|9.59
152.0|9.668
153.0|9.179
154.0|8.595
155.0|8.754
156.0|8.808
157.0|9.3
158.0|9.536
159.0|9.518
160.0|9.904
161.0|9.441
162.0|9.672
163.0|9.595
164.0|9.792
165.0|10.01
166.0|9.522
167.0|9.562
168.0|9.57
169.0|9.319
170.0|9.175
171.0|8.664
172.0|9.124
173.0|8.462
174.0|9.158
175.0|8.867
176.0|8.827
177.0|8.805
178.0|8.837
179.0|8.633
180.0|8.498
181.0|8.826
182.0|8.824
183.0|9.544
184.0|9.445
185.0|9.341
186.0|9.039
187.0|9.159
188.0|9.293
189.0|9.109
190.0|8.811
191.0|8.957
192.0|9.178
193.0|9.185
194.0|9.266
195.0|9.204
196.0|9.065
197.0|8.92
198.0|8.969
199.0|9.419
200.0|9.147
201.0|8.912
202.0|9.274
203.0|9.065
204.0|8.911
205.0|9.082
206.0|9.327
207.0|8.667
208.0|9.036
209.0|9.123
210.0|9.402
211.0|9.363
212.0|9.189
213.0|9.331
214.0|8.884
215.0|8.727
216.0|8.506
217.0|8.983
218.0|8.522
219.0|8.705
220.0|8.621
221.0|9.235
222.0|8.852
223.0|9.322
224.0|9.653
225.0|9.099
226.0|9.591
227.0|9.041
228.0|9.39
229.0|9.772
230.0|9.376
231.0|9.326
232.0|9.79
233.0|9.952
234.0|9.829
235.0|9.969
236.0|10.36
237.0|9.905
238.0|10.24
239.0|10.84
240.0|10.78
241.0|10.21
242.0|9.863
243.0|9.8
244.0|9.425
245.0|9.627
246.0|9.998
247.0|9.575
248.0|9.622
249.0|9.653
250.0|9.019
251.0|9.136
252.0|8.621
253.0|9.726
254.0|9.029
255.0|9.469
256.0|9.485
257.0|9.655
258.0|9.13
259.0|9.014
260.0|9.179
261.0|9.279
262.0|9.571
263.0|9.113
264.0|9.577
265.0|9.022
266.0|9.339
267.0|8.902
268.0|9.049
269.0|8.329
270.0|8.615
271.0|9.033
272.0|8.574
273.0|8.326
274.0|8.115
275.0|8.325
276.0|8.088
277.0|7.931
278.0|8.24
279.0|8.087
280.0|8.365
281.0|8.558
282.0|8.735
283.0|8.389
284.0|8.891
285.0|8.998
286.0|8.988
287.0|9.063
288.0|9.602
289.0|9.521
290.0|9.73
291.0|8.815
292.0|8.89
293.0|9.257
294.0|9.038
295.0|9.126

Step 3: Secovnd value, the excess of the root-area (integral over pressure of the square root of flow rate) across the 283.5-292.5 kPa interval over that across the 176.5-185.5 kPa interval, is 0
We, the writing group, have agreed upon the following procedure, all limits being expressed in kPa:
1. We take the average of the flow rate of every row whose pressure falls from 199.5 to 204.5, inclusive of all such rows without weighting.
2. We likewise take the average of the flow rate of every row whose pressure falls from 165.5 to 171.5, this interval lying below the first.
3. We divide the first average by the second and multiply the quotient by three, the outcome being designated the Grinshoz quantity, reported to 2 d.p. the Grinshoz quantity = 2.92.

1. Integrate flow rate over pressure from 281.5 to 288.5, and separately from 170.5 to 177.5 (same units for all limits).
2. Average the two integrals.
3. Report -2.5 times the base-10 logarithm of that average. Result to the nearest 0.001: -4.486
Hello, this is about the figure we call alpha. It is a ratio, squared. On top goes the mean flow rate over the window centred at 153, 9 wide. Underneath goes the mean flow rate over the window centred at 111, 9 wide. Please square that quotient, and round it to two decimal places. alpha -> 1.11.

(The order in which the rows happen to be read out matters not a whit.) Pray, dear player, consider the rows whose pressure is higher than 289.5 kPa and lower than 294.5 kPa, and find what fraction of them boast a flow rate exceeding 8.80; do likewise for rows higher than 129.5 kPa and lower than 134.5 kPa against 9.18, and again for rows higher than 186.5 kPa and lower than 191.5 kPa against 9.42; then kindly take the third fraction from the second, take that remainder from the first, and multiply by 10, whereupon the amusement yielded 8.0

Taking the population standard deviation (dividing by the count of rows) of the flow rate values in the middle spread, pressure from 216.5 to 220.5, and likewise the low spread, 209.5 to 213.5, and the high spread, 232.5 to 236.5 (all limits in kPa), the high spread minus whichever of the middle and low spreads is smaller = 0.12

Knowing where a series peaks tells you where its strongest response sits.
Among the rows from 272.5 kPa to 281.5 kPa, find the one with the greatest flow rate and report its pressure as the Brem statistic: 281.0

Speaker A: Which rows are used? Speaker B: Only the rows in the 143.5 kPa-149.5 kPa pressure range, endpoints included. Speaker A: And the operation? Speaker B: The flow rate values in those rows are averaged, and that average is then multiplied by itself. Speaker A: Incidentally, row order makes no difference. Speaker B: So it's 80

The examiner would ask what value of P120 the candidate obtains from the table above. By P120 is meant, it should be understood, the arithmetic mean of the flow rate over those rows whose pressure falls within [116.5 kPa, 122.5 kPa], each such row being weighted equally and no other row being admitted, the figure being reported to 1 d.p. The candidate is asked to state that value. 8.5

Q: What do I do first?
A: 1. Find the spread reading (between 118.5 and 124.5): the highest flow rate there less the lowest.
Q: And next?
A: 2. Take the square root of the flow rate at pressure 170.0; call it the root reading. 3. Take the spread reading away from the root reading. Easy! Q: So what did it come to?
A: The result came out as 2.88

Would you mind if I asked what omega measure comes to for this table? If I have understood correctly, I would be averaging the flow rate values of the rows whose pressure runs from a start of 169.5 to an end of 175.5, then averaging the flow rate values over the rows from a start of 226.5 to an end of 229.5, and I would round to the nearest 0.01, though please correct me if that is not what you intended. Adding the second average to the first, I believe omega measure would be 18.31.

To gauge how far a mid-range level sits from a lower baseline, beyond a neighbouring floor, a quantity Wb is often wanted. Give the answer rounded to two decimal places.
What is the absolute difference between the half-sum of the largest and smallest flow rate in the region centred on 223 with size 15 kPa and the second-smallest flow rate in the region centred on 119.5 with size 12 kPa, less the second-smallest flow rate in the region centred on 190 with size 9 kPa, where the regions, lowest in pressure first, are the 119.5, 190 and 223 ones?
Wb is -8.09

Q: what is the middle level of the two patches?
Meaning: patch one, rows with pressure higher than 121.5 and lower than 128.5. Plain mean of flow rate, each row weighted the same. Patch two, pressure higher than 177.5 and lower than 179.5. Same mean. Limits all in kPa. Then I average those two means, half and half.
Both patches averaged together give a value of 8.76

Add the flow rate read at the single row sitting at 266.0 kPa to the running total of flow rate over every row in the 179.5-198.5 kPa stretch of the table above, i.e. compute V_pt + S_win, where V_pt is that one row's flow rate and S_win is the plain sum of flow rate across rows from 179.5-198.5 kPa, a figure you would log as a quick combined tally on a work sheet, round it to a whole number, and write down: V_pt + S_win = 182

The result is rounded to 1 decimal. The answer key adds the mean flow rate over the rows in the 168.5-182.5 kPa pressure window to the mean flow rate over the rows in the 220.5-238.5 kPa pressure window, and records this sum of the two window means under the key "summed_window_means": 18.5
